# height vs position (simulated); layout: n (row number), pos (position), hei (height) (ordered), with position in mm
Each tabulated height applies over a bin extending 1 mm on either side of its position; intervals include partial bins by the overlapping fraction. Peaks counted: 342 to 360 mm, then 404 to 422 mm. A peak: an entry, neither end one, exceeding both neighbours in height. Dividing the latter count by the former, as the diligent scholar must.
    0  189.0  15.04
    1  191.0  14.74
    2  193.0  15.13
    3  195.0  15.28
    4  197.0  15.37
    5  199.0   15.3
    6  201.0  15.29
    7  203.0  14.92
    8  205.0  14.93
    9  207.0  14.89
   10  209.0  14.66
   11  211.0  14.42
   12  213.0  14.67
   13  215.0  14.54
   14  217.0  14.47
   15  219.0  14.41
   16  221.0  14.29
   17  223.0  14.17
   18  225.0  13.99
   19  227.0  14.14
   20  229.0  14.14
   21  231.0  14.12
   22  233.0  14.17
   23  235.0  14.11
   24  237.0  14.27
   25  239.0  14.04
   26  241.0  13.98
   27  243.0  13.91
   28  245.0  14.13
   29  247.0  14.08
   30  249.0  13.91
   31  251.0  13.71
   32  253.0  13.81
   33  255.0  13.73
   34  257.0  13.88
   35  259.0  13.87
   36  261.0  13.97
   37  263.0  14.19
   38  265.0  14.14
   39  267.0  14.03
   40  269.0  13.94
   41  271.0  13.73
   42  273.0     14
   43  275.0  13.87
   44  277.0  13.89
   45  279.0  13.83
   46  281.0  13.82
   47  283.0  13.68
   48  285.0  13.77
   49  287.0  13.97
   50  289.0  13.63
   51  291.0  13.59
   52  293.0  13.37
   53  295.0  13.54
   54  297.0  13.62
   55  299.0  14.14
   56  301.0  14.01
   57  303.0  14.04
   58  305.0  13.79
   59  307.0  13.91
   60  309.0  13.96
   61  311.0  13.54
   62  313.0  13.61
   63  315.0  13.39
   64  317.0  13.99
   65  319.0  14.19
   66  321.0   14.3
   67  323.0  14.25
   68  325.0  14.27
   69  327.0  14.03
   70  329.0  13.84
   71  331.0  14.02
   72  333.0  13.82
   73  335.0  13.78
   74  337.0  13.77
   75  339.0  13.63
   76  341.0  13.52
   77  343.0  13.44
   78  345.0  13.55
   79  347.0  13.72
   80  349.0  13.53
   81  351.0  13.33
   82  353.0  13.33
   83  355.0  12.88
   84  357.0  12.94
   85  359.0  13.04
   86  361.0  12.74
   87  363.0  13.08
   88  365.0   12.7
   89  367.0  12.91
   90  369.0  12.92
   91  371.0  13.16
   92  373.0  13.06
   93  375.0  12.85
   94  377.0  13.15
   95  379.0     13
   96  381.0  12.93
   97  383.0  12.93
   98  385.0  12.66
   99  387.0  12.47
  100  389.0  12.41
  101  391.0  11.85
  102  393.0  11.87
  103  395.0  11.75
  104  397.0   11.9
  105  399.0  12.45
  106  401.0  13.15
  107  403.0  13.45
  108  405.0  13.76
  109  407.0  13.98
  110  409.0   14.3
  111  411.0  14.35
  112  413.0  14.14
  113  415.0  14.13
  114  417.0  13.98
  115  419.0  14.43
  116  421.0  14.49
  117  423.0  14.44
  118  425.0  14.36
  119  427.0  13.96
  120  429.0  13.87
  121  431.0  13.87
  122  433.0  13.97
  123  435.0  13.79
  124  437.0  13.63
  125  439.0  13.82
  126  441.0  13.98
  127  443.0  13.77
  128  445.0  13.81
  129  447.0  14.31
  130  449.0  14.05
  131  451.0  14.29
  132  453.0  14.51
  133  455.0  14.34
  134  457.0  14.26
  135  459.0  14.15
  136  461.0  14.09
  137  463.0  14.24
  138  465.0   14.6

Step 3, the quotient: 1.00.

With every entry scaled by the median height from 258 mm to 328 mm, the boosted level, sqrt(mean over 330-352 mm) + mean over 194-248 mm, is 2.03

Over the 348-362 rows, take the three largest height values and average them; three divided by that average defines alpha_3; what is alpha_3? 0.224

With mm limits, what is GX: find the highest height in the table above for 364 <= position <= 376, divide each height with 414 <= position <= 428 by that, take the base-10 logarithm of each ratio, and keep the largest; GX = 0.042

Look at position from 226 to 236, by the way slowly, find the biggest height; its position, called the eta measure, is 233.0 mm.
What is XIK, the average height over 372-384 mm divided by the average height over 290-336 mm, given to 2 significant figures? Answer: 0.94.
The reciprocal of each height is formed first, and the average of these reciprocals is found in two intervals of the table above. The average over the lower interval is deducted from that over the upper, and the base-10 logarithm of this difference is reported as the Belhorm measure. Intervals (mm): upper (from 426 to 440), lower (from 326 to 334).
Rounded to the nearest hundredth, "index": -3.36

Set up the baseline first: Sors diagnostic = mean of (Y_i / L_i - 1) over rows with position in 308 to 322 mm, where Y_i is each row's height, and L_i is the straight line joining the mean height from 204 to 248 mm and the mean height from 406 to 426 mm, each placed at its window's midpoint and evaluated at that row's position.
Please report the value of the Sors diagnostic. -0.030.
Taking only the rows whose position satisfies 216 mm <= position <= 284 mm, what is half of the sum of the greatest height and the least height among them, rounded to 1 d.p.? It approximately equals 14.1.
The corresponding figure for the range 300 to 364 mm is 13.5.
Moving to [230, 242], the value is 14.1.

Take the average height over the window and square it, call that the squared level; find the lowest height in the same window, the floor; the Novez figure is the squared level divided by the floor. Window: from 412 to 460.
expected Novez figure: 14.6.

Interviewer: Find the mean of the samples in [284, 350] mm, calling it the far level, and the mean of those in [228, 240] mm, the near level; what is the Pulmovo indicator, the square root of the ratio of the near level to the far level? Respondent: 1.01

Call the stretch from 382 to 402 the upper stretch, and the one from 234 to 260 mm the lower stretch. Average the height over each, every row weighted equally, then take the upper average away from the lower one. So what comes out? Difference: 1.6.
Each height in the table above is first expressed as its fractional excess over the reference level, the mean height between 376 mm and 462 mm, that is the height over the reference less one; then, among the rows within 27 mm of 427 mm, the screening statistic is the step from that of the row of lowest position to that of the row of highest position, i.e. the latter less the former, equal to 0.10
